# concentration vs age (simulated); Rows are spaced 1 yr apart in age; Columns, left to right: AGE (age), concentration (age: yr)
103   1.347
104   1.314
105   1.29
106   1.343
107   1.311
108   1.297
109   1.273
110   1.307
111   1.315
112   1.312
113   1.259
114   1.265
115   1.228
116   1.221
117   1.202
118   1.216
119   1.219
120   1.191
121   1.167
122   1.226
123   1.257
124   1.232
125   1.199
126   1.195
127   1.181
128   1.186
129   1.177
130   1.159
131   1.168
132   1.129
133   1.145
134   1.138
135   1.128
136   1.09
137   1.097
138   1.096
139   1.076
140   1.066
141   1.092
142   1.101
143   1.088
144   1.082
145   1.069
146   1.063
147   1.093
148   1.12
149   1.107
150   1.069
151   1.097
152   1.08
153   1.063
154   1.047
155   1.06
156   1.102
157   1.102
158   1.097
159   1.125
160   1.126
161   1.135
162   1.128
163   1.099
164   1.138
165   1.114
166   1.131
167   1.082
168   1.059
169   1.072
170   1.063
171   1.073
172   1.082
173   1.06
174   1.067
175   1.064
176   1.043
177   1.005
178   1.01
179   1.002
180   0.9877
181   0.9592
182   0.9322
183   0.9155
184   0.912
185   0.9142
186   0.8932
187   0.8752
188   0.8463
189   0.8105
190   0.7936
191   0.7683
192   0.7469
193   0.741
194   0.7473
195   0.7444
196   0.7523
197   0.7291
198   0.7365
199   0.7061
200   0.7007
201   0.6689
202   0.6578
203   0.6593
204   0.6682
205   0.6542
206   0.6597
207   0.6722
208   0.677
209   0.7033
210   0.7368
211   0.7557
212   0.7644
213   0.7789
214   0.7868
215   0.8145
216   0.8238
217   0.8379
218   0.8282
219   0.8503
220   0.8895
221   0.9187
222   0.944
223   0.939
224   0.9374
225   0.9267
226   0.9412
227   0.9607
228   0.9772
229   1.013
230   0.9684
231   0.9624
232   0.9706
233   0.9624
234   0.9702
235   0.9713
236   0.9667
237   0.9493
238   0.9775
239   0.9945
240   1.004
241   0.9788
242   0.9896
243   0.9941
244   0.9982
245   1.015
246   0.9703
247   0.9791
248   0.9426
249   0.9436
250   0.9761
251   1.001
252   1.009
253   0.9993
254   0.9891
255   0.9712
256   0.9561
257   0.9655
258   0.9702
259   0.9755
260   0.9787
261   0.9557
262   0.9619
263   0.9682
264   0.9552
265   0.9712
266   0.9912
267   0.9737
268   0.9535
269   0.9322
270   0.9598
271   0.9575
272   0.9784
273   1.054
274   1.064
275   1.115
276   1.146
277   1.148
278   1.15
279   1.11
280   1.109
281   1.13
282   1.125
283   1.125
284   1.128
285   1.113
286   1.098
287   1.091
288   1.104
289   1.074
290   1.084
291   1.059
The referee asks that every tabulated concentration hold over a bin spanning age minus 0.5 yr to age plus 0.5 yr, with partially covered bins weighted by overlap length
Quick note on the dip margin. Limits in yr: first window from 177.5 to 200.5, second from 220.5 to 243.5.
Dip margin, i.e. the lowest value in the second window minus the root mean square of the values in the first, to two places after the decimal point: 0.08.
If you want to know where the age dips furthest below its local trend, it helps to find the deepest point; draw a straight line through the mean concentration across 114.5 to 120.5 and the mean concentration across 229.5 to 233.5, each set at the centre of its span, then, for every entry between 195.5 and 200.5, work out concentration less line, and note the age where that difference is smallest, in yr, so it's 200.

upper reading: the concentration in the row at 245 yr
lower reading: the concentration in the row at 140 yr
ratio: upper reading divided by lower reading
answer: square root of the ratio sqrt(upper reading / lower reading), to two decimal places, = 0.98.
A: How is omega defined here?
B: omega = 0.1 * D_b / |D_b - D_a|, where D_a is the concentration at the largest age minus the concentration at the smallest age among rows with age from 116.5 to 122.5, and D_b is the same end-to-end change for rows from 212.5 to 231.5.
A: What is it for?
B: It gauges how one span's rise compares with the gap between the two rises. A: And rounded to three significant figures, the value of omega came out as 0.115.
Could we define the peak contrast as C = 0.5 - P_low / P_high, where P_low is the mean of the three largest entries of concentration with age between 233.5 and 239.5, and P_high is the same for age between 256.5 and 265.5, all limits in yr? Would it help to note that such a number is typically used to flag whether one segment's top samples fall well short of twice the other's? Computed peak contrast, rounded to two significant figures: -0.51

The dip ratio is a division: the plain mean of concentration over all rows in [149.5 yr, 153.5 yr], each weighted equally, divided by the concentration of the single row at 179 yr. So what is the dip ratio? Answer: 1.08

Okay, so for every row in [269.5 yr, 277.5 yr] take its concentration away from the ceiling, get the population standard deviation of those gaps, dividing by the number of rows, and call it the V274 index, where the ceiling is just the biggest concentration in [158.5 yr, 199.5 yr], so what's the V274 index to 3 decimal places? 0.075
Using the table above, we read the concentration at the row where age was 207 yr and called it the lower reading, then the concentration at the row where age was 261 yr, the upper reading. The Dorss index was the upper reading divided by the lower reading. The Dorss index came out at 1.4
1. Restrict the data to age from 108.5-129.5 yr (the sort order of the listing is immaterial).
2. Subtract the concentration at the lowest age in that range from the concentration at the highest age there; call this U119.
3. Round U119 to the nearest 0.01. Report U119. -0.10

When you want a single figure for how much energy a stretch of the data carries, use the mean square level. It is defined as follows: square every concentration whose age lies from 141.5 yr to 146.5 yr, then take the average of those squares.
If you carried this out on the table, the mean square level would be 1.2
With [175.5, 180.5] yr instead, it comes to 1.0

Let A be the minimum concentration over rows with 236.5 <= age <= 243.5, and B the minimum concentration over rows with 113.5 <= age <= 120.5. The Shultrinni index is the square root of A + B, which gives 1.46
